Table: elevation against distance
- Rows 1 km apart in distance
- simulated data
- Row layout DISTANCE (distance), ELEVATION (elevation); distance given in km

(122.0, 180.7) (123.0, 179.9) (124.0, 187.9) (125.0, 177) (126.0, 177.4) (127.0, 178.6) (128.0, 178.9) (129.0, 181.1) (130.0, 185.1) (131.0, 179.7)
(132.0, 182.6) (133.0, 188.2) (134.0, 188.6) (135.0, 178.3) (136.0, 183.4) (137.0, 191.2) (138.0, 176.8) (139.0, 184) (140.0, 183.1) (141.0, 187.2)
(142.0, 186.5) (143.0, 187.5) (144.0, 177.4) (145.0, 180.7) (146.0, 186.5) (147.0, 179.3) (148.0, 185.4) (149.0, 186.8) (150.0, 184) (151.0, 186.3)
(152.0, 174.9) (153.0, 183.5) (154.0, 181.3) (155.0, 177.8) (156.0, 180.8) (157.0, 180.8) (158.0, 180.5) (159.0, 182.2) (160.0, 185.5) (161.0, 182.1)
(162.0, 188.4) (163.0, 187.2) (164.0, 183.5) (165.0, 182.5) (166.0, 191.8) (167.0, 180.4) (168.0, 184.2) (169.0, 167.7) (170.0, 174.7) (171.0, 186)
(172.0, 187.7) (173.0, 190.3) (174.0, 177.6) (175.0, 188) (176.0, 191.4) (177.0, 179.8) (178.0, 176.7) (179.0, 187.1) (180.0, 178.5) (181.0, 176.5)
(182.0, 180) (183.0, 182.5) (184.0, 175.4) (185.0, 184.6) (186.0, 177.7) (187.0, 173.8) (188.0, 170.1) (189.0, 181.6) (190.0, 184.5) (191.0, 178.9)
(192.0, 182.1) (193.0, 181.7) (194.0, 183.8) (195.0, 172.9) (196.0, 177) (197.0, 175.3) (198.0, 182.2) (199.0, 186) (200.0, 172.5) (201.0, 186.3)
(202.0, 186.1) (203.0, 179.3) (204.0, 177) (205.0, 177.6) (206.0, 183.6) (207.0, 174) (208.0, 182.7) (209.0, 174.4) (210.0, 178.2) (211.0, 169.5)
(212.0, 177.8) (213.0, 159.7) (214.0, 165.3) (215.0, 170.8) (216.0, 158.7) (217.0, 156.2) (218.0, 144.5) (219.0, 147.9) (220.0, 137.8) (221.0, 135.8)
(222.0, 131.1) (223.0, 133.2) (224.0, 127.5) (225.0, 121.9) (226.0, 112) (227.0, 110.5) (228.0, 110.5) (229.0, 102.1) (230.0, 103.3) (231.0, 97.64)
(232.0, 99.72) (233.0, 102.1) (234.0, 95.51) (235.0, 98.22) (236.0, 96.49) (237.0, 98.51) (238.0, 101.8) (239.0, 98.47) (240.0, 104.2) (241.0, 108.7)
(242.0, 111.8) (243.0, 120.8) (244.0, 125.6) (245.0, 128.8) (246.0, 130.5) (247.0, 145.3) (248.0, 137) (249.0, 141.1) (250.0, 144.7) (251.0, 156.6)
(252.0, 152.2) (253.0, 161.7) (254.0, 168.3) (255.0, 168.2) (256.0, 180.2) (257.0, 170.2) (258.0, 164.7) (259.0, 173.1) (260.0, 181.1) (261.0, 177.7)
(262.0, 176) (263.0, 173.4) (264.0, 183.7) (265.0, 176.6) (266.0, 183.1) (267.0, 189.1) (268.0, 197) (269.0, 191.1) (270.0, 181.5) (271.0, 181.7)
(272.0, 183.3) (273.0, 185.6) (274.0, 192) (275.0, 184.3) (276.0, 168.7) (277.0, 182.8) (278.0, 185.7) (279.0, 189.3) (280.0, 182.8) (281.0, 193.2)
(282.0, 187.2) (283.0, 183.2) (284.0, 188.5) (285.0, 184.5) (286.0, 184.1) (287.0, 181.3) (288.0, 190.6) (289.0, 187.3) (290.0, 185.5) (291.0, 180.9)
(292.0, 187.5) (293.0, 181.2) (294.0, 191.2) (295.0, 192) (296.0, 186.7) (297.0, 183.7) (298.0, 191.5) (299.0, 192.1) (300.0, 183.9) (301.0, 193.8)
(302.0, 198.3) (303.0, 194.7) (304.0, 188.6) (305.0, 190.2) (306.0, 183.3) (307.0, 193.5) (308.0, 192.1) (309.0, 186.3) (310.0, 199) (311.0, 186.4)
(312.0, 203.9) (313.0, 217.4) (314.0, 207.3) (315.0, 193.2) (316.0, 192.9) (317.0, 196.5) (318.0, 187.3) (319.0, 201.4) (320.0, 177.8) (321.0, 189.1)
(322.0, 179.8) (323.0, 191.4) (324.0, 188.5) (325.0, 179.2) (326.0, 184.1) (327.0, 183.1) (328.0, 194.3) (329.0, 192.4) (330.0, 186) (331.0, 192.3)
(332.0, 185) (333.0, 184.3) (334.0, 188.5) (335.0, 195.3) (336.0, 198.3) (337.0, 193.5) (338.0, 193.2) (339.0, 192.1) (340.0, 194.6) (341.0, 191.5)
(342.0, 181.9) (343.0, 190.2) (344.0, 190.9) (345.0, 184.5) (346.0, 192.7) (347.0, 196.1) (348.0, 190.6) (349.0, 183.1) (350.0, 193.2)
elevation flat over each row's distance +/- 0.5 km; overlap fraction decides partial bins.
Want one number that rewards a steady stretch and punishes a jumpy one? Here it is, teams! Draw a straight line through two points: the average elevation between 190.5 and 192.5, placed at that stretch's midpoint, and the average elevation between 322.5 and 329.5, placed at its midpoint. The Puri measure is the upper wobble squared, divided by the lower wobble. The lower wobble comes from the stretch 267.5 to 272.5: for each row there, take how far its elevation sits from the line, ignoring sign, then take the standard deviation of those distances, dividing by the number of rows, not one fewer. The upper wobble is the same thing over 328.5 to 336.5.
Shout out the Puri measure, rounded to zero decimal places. 2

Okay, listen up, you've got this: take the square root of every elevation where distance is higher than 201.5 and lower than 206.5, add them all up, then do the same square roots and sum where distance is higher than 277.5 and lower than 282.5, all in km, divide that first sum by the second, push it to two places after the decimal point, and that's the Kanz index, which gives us 0.98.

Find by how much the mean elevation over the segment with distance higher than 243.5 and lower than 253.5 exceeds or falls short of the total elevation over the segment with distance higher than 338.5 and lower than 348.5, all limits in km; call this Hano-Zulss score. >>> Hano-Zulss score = -1763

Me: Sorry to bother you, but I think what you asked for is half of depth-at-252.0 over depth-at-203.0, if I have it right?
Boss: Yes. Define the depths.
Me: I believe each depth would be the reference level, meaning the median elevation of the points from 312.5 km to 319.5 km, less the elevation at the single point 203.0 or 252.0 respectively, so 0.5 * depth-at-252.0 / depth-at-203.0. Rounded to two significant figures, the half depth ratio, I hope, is 1.3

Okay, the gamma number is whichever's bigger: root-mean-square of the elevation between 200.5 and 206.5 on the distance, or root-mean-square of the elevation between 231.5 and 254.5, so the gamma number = 182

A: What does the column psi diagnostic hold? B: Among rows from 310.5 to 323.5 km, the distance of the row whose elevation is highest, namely 313.0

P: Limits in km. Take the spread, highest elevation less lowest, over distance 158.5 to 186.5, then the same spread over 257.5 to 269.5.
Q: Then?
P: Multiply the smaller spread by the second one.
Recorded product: 778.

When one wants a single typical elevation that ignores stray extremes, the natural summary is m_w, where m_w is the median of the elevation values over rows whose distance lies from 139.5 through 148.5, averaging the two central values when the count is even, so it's 185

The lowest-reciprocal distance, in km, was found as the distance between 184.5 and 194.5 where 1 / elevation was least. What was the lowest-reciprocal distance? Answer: 185.0 km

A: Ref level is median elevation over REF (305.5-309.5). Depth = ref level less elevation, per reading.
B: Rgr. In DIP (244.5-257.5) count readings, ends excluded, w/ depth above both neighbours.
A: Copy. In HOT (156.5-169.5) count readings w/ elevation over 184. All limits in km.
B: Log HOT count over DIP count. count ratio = 1.7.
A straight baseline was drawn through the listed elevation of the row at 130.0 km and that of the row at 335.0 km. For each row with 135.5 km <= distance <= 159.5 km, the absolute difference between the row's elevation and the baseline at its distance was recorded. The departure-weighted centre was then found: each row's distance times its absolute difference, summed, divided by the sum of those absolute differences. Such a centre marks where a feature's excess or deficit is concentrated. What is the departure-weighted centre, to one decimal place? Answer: 148.7 km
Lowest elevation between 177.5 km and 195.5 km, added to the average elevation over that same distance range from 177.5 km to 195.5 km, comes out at 349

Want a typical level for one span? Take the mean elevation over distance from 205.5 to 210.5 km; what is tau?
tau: 179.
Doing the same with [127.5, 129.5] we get 180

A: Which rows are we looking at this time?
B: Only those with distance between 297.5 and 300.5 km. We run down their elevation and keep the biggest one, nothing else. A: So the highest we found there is 192.1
